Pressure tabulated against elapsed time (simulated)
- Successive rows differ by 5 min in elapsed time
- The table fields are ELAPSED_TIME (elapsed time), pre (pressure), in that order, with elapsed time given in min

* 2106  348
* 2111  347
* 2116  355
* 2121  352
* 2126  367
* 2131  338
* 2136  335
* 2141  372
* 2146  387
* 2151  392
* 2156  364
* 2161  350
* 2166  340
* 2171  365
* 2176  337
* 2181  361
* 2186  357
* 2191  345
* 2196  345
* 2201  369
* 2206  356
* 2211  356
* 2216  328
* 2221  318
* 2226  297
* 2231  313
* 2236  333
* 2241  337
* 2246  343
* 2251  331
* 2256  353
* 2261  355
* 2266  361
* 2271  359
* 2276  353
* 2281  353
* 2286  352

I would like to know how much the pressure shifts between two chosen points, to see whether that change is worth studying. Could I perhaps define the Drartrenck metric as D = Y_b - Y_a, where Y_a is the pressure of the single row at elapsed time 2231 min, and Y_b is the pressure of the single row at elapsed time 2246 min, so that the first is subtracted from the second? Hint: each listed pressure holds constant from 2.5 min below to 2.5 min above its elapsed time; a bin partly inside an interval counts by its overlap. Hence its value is 30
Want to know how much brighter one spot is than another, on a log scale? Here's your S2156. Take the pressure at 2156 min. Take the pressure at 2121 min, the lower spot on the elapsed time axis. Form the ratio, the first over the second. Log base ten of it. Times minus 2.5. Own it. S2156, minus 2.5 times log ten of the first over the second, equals -0.04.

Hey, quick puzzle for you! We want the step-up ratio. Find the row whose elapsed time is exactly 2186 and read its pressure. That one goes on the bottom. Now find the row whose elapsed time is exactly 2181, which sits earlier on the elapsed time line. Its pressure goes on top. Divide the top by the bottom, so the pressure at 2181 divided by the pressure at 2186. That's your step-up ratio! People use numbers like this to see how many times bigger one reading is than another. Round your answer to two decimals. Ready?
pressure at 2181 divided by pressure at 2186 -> 1.01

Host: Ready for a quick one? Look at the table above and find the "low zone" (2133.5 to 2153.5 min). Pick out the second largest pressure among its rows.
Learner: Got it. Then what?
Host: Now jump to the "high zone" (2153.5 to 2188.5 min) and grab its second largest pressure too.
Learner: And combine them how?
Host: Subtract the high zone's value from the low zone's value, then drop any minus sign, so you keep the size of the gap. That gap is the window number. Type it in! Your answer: 23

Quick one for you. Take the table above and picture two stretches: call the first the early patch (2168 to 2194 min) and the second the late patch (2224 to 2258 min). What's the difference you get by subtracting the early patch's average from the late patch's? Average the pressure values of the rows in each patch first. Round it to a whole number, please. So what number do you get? -23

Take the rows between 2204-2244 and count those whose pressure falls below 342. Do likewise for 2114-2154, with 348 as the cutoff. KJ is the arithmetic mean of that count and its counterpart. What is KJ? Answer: 4.00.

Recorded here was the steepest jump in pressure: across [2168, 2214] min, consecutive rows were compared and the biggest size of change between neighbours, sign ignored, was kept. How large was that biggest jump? 28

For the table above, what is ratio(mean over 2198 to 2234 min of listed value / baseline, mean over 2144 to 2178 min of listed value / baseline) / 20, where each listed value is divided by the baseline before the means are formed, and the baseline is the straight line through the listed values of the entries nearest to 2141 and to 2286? 0.047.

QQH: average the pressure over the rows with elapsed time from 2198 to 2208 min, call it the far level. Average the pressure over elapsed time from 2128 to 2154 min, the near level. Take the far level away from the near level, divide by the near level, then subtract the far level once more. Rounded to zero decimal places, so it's -362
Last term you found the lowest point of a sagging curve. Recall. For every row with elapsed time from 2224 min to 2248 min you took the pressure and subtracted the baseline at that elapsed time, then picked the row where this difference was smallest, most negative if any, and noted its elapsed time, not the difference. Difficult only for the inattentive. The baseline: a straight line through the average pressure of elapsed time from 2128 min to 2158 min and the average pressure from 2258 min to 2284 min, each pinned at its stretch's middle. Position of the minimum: 2226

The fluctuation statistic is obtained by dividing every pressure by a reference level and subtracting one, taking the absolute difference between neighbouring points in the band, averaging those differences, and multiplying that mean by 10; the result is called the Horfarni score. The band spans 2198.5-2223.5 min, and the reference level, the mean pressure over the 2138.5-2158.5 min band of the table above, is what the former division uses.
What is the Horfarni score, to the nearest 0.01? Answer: 0.34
